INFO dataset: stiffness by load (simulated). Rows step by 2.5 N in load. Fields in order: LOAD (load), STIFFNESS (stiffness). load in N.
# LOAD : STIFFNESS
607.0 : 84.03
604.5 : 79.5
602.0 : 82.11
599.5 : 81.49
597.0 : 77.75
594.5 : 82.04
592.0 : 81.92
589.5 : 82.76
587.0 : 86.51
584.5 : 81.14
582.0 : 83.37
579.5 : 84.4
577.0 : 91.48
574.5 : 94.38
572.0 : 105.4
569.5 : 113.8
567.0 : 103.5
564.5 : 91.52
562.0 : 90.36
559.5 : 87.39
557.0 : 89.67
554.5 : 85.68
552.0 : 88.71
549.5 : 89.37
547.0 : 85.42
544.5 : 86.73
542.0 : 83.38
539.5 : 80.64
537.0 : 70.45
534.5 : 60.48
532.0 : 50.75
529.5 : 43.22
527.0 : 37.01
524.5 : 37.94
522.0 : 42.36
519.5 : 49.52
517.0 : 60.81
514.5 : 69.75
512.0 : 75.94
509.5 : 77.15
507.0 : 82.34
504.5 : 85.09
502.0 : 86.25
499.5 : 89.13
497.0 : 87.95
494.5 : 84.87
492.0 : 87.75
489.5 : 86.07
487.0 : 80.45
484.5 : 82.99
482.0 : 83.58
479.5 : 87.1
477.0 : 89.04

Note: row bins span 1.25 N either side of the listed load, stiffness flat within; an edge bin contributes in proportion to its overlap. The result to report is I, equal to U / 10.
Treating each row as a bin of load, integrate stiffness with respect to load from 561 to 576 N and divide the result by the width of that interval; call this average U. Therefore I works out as 9.98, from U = 100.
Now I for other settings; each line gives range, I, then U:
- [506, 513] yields 7.84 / 78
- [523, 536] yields 4.63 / 46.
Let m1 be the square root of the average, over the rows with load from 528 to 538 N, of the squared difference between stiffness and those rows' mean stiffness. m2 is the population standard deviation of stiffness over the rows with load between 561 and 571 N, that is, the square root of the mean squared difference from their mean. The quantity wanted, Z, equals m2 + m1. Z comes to 19.8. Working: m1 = 10.2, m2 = 10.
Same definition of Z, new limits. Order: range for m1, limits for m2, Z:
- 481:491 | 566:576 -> 8.9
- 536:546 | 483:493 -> 8.9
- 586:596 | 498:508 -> 4.3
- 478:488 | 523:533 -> 7.8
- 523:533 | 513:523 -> 15.9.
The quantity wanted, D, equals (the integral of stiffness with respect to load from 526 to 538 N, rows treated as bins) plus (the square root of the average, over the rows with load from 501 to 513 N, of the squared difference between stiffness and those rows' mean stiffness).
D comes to 632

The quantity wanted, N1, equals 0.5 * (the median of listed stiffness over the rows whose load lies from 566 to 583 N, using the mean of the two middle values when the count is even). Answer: 47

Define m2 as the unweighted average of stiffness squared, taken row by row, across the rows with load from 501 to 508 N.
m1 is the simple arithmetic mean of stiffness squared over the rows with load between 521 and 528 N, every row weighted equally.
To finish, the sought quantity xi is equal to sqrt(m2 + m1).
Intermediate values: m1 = 1535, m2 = 7153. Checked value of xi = 93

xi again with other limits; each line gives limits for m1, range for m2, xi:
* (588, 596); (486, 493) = 118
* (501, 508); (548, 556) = 122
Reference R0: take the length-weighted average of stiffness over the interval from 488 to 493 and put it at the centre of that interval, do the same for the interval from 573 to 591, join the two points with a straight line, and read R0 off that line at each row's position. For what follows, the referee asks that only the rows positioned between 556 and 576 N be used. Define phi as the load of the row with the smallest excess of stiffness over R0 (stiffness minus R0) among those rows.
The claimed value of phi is 559.5 N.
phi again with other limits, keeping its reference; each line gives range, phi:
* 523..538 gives 527.0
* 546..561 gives 547.0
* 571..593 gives 584.5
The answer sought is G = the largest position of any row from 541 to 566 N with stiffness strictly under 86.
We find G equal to 554.5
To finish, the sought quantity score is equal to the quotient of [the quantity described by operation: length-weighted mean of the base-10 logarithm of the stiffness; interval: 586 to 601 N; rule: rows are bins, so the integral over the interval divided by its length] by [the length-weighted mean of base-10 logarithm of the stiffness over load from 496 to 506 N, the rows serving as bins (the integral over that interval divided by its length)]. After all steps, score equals 0.99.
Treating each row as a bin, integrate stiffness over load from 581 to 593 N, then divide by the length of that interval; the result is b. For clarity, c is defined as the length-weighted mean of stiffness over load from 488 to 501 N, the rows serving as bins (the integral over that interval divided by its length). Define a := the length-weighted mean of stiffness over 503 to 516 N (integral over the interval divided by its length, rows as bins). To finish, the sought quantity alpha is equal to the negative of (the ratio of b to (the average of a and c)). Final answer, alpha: -1.01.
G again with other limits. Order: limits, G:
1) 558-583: 582.0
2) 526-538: 537.0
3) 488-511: 509.5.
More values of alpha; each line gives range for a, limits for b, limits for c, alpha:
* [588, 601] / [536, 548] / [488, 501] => -0.97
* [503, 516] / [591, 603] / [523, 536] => -1.31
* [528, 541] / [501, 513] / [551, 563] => -1.09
